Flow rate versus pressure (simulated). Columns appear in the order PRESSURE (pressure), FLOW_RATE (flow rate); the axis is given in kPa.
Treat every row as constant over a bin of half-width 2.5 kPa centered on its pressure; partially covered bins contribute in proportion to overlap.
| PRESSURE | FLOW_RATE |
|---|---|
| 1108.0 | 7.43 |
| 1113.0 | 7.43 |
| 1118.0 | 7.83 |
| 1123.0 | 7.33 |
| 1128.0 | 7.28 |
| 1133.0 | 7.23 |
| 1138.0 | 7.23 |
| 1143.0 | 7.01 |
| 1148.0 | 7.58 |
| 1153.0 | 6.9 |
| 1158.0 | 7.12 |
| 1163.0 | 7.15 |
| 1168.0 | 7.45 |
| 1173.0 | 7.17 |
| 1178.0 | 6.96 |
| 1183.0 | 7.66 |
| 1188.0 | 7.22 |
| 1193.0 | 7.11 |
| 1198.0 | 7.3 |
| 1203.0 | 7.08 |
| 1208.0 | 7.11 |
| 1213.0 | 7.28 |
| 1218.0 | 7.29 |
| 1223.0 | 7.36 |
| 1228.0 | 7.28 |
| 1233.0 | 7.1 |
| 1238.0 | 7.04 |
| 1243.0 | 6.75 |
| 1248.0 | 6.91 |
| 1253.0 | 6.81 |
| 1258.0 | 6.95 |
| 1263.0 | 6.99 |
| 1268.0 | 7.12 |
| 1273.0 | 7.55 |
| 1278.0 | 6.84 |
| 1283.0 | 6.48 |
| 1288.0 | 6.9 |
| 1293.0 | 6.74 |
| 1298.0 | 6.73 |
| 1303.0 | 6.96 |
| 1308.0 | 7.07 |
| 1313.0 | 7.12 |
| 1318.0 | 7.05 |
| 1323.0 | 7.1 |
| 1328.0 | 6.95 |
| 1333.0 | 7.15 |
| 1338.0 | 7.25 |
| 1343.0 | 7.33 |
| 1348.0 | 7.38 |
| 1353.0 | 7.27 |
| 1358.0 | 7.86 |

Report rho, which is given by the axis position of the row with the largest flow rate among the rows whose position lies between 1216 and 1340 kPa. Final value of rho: 1273.0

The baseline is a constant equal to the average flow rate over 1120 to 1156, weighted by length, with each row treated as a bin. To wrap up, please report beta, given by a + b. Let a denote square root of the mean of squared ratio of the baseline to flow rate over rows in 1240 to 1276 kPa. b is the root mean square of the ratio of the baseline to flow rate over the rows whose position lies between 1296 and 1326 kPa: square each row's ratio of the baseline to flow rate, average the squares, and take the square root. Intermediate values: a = 1.03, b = 1.03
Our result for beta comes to 2.07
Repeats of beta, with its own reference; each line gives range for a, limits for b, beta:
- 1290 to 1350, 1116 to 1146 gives 2.01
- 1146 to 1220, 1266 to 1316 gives 2.04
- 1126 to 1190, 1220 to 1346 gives 2.03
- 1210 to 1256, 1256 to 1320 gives 2.06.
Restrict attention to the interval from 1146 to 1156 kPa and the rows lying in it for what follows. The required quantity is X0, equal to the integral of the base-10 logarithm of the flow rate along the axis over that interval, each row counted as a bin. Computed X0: 8.58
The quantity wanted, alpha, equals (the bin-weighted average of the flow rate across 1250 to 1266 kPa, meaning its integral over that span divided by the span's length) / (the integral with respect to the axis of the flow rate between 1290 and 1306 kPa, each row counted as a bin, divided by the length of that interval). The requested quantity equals 1.01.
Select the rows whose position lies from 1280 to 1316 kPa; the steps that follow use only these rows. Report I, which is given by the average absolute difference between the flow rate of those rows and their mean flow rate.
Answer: 0.178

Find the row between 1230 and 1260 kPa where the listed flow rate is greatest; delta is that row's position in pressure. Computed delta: 1233.0 kPa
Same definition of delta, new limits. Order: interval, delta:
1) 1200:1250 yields 1223.0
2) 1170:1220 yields 1183.0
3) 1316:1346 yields 1343.0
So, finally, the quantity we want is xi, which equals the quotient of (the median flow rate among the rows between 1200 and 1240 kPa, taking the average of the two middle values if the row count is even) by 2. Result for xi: 3.60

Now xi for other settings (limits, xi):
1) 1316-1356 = 3.60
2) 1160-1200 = 3.60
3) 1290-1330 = 3.50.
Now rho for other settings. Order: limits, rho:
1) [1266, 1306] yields 1273.0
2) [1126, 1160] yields 1148.0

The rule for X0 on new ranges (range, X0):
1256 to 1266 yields 8.44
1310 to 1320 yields 8.50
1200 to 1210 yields 8.52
